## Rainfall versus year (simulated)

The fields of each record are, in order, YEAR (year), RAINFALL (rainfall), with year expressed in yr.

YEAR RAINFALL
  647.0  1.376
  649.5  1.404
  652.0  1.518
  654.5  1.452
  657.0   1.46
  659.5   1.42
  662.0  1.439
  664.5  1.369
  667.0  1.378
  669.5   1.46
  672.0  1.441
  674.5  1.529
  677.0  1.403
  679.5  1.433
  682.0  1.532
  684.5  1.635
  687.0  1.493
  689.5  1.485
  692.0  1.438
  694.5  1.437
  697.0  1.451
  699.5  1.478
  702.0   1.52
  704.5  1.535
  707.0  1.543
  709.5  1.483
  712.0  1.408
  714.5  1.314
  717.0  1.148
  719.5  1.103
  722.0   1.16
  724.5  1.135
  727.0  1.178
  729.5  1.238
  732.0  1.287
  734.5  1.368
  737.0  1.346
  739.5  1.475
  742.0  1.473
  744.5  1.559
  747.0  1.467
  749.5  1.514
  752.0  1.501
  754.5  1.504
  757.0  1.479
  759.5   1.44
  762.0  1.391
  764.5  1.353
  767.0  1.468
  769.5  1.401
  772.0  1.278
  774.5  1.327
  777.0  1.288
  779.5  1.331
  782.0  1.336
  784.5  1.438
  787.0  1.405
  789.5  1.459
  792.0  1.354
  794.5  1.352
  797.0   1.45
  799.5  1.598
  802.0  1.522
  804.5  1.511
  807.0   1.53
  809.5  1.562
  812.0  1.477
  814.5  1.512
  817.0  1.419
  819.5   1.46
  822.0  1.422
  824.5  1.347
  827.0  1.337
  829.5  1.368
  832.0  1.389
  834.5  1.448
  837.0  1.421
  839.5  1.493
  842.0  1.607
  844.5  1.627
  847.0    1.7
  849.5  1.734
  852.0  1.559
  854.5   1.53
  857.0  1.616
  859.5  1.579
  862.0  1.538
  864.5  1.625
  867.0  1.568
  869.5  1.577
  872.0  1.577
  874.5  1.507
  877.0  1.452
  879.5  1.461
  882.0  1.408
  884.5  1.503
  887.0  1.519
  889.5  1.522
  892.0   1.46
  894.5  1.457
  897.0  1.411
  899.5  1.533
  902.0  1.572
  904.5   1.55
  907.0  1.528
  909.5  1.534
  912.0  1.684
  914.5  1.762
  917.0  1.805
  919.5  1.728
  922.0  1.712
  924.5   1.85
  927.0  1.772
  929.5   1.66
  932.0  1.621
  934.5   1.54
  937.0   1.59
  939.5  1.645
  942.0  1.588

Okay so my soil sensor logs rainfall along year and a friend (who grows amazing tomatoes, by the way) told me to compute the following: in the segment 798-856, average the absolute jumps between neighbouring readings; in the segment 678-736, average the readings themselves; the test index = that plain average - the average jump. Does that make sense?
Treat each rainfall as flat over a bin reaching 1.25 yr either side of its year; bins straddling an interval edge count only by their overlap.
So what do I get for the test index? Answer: 1.33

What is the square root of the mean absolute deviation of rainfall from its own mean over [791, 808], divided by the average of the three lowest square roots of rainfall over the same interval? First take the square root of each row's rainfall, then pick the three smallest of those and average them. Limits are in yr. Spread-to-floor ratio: 0.234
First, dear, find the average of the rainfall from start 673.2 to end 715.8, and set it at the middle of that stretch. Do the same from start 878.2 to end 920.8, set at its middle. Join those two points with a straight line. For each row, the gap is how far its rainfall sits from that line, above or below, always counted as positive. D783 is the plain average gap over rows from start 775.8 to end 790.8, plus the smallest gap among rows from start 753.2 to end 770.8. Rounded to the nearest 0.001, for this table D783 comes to 0.139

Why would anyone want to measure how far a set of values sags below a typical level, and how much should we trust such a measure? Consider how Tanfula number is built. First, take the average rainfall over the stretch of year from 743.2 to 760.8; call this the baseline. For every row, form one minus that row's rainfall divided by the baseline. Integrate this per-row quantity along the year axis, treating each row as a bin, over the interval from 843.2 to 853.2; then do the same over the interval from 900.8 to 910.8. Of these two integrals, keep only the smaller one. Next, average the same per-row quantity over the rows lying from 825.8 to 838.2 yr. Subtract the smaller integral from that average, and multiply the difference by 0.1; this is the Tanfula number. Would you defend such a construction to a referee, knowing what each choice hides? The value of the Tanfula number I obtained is 0.11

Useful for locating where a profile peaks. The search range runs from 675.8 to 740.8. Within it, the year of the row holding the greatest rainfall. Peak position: 684.5 yr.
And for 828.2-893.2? 849.5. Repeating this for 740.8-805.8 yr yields 799.5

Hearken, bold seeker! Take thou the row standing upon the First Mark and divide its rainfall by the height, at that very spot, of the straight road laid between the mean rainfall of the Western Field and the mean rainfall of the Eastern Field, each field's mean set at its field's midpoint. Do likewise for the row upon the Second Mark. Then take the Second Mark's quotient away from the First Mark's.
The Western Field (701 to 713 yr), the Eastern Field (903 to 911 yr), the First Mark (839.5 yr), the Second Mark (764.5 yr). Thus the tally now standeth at 0.08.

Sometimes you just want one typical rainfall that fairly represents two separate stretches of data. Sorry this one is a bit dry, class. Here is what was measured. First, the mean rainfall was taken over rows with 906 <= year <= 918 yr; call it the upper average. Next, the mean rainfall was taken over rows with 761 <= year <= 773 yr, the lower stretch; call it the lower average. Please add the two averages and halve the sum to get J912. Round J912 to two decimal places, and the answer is 1.52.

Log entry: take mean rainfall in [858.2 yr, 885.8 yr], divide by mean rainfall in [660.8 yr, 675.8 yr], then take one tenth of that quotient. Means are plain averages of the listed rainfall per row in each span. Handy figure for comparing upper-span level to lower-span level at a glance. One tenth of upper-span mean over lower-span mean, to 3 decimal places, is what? 0.106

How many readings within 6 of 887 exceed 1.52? 1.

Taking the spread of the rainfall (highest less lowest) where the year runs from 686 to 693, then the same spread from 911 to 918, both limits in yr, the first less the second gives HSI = -0.07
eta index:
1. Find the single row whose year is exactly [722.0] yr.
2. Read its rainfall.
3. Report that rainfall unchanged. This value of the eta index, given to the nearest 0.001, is 1.160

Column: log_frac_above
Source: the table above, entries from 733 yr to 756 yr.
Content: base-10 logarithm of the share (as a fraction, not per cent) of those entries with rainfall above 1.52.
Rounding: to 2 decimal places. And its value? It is -0.95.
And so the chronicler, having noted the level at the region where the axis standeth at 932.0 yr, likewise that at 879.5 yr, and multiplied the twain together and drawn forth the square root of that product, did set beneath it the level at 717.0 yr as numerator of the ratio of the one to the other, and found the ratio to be 0.75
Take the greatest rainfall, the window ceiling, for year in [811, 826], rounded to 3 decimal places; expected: 1.512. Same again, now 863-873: 1.625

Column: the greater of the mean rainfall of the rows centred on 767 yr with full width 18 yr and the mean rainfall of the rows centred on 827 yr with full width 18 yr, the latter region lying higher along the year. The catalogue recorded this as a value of 1.40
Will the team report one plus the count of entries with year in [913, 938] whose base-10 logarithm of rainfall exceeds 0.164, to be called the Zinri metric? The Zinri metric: 11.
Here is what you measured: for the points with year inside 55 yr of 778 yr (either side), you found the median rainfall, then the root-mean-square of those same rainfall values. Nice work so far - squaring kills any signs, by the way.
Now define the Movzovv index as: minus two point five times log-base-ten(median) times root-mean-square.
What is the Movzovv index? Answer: -0.54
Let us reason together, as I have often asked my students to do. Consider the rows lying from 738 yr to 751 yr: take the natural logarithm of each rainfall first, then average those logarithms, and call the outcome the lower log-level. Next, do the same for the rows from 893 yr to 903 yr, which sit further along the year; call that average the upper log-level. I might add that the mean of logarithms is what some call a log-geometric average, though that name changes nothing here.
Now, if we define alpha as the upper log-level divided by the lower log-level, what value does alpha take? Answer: 0.99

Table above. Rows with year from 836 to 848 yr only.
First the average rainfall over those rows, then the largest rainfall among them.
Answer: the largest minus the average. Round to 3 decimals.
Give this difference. 0.130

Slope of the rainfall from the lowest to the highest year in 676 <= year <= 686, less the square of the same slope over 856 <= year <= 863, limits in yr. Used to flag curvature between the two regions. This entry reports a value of 0.031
